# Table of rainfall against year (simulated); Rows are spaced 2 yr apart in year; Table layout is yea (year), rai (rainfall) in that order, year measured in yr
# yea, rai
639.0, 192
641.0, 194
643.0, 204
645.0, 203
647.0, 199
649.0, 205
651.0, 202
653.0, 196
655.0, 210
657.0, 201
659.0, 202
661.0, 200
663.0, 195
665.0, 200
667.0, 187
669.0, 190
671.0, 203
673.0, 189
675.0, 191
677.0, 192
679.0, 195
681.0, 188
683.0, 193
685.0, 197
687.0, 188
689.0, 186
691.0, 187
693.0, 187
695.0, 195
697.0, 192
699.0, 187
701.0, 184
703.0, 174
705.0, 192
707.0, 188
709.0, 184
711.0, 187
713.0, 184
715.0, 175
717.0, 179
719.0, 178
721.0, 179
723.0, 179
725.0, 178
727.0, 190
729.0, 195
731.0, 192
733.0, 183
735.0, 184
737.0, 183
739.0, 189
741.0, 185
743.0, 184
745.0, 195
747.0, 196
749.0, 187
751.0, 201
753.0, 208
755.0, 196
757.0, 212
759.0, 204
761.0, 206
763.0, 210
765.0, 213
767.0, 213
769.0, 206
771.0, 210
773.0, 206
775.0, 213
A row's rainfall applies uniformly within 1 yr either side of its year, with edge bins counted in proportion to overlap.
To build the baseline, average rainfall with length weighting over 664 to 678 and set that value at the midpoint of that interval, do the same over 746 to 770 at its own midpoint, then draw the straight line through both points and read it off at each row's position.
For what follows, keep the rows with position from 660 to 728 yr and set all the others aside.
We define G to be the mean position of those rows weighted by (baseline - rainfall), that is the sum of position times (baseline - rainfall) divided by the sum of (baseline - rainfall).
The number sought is 712.6 yr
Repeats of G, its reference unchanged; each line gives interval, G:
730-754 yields 739.4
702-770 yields 722.6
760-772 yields 766.0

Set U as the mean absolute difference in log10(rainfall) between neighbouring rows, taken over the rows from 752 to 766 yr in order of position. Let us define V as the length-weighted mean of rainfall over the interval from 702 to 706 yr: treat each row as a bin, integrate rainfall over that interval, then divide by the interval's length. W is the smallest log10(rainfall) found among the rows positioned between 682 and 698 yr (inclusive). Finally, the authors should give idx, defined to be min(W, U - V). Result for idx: -183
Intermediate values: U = 0.016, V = 183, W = 2.27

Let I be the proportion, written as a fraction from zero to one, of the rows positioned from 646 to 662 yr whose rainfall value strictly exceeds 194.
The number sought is 1.00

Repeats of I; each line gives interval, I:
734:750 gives 0.25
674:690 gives 0.25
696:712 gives 0.00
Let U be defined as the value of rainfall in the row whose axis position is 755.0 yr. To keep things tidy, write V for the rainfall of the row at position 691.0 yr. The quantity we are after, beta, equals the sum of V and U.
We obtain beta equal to 383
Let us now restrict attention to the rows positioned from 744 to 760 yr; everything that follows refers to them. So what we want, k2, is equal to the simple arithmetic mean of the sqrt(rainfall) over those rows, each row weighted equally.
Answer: 14.1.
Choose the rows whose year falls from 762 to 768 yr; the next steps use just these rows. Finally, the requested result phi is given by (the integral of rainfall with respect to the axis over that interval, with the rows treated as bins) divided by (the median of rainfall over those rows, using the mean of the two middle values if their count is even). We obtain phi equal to 6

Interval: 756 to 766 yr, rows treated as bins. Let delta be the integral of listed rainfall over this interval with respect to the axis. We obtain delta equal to 2090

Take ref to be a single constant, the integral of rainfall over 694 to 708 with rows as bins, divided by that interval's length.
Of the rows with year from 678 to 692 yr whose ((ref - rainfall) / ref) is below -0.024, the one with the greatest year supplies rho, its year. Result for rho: 685.0 yr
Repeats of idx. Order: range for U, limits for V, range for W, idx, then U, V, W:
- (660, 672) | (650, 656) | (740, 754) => -203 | 0.017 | 203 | 2.26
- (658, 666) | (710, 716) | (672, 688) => -182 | 0.009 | 182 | 2.27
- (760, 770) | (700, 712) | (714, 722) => -185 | 0.007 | 185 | 2.24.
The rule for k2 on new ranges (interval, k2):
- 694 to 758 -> 13.7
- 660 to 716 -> 13.8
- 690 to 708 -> 13.7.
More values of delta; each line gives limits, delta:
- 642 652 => 2026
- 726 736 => 1888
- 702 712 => 1850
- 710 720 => 1806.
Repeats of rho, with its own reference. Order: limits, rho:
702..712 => 705.0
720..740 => 731.0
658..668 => 665.0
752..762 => 761.0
